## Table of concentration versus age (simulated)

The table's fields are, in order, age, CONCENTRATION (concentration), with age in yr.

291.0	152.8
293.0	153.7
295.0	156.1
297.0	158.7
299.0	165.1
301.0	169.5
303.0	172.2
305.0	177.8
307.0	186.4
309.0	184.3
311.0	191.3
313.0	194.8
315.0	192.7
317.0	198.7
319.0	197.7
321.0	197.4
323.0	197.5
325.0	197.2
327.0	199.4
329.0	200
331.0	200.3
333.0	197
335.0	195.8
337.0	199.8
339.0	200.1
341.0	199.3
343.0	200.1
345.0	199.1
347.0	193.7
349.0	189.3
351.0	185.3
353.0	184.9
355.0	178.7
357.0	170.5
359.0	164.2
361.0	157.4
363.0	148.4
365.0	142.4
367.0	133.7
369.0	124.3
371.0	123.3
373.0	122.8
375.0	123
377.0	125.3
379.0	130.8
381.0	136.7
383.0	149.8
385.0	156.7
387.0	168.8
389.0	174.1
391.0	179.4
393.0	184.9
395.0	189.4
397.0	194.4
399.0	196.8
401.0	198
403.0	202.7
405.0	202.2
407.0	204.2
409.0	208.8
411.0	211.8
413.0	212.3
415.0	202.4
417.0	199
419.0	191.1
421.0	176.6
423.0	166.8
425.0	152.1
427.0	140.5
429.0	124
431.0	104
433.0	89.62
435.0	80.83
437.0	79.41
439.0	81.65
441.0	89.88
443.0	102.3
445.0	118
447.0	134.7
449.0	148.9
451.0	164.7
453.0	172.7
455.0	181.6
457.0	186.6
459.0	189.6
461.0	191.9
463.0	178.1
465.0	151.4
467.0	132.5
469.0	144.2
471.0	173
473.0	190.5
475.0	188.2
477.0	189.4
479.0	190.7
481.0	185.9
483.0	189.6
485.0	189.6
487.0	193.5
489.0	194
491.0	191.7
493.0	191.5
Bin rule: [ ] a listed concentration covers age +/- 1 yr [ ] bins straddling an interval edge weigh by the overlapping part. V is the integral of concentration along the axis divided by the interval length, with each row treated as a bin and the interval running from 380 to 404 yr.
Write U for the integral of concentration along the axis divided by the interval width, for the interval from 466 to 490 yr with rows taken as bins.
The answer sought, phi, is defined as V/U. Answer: 0.99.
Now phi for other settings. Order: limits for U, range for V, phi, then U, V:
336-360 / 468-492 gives 0.98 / 189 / 185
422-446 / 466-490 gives 1.63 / 111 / 180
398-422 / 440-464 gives 0.77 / 200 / 155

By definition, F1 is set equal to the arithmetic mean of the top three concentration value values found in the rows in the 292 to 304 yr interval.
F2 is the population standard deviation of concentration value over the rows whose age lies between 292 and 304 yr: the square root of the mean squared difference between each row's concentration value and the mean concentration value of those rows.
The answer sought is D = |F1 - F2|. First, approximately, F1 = 169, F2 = 6.9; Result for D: 162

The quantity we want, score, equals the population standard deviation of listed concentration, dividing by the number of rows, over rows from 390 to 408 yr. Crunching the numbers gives 8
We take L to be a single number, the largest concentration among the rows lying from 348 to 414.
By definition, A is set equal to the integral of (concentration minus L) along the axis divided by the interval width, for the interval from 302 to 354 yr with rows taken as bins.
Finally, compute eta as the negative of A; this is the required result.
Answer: 19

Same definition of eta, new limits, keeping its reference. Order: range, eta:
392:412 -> 13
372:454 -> 56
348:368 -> 47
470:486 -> 25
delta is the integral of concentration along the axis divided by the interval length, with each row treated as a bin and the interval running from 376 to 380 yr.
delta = 128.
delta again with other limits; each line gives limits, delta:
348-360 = 179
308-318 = 192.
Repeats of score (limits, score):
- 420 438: 35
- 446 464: 18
